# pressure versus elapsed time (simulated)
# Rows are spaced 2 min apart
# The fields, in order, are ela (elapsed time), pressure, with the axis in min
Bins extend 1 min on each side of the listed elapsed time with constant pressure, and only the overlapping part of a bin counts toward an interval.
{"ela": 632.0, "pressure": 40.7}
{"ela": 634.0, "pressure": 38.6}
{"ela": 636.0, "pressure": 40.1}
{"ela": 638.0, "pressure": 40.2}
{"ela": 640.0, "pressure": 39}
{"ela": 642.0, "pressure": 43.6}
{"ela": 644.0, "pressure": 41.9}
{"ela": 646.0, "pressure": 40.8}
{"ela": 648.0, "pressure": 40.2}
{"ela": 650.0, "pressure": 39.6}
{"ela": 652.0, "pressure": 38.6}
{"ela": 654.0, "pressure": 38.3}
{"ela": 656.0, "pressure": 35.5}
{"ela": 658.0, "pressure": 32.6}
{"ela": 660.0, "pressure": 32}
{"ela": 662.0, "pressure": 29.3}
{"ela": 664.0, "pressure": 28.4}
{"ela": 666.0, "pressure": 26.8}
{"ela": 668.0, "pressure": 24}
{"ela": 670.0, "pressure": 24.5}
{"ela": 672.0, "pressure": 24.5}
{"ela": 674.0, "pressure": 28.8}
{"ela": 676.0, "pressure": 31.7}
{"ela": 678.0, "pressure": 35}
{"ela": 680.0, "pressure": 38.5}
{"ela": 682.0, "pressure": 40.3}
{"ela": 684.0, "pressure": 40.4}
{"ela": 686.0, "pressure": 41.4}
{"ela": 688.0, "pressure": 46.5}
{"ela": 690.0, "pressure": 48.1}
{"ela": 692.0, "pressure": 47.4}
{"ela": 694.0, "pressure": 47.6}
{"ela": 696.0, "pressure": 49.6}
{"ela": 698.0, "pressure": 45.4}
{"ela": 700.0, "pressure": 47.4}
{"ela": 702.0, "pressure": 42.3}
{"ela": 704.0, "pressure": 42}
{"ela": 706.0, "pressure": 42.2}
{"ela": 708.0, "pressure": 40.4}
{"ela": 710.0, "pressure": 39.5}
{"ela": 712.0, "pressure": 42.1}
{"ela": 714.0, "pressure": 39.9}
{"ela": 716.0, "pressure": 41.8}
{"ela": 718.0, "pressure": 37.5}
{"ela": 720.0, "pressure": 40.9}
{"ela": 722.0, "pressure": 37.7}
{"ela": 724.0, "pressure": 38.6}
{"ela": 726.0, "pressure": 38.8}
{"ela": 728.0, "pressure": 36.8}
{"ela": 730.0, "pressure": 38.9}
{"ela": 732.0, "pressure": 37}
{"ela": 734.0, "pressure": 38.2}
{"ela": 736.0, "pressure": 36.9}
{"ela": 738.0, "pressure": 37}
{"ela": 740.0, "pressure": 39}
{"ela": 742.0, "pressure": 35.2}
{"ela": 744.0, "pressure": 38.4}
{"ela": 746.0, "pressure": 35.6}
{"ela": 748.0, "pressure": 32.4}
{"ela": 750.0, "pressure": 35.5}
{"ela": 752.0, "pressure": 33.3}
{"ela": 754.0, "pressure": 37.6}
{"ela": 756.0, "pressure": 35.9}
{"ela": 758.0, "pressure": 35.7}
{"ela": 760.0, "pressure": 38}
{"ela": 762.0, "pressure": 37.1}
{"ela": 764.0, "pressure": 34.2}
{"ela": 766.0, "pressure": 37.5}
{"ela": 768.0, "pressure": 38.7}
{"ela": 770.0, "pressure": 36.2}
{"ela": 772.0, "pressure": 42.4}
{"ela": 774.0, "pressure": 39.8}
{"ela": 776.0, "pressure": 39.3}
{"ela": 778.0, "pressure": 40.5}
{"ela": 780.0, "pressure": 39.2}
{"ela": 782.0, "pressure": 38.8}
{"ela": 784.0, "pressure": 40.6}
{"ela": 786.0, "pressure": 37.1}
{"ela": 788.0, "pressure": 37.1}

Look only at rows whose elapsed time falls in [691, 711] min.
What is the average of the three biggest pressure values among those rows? 48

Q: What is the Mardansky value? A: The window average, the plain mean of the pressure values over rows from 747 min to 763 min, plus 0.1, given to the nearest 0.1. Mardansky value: 35.8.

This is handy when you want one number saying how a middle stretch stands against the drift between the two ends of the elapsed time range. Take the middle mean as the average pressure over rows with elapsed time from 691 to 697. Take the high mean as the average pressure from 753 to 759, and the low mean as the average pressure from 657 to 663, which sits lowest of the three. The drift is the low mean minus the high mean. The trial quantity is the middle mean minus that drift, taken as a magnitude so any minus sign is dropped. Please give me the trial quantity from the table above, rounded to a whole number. 53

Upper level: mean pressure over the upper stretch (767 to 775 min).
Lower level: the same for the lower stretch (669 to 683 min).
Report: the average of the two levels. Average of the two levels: 36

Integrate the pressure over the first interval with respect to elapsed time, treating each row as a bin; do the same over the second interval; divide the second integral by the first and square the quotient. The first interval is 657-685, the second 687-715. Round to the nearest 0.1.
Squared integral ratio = 2.0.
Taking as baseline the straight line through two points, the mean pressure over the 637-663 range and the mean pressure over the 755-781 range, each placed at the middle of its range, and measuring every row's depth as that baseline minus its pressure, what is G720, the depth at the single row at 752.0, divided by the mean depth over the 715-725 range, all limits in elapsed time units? -3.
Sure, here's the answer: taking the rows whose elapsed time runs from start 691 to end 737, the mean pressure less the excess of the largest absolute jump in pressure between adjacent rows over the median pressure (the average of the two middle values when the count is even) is 76.6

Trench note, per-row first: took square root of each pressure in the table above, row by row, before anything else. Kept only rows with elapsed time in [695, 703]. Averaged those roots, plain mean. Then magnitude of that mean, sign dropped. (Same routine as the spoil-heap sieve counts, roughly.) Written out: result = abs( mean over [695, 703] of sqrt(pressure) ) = 6.8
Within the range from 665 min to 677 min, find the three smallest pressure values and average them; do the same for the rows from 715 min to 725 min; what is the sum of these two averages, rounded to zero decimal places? 62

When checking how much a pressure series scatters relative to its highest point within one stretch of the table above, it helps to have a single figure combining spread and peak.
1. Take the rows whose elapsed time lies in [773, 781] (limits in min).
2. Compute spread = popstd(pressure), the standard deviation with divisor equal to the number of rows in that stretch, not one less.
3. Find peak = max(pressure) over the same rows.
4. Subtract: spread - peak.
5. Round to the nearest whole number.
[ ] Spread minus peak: -40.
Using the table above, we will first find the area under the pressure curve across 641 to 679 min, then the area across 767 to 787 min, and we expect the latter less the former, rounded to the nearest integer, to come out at -487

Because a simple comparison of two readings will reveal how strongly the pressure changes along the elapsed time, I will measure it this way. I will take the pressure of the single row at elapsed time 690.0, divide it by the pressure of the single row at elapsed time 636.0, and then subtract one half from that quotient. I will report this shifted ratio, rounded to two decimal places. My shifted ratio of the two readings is 0.70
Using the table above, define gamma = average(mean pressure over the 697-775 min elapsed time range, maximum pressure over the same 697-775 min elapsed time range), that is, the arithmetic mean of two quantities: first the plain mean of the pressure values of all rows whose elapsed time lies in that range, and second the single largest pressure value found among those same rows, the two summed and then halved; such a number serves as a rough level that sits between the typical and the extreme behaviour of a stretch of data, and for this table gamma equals 43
